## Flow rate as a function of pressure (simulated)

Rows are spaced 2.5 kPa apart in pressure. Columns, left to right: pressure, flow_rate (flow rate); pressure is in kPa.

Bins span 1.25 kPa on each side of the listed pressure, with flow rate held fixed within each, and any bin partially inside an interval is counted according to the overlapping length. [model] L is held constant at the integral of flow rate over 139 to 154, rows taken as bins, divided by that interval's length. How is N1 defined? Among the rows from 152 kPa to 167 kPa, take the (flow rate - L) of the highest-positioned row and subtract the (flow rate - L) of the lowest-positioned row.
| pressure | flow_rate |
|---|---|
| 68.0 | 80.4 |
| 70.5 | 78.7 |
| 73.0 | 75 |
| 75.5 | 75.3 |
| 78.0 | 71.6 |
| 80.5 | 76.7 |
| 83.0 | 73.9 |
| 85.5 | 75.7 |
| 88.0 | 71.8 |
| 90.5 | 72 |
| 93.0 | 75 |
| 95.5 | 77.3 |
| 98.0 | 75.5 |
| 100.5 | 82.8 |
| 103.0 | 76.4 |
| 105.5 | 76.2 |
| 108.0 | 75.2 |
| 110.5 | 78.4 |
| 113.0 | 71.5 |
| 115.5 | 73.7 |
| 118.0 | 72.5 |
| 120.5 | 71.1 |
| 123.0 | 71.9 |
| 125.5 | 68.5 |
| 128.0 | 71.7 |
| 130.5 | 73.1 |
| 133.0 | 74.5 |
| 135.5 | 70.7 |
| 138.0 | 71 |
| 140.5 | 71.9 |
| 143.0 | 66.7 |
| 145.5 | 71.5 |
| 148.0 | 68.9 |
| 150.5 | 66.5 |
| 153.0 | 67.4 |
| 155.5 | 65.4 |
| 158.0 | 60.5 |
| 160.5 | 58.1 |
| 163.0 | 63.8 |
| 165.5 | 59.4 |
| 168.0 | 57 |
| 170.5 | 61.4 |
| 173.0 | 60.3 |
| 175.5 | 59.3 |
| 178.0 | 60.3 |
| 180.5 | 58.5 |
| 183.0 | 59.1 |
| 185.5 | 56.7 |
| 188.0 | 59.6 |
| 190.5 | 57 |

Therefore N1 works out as -8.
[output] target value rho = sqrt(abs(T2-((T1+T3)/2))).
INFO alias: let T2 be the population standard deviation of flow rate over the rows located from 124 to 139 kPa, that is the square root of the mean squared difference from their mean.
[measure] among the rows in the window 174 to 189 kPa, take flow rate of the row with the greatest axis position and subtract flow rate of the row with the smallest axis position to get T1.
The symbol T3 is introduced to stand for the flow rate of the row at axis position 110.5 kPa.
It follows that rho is 6.1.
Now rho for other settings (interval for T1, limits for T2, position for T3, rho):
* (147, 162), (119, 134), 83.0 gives 5.5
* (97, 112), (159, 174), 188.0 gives 5.4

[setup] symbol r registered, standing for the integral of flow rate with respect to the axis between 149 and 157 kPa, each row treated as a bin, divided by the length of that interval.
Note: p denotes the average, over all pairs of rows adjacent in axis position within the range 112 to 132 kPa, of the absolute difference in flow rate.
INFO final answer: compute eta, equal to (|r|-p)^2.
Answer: 4145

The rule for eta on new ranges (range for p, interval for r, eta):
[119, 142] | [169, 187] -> 3300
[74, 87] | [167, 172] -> 3138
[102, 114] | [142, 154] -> 4280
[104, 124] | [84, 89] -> 5108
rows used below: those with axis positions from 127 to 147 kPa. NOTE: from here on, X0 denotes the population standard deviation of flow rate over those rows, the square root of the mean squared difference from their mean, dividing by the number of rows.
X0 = 2.11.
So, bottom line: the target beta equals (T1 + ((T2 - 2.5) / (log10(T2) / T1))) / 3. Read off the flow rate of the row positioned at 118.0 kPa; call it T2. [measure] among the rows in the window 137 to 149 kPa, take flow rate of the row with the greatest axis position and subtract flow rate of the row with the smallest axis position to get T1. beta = -27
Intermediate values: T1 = -2.1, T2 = 72.5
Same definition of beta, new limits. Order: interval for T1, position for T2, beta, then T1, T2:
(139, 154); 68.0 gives -63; -4.5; 80.4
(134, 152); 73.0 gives -56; -4.2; 75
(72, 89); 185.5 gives -34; -3.2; 56.7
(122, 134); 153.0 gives 32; 2.6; 67.4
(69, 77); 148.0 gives -42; -3.4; 68.9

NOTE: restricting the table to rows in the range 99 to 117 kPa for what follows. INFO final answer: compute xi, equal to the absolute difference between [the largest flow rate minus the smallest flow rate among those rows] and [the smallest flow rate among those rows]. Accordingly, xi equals 60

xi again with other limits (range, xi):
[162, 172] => 50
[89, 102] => 61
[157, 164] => 52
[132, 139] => 67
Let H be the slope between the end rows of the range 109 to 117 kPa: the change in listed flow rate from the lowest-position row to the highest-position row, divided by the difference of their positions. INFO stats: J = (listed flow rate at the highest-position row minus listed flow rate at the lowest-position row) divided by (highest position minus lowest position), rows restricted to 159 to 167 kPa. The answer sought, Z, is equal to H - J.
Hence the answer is -1.2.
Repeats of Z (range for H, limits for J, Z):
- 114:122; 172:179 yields -0.5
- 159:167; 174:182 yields 0.4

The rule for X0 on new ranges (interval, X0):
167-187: 1.53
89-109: 2.86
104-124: 2.42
